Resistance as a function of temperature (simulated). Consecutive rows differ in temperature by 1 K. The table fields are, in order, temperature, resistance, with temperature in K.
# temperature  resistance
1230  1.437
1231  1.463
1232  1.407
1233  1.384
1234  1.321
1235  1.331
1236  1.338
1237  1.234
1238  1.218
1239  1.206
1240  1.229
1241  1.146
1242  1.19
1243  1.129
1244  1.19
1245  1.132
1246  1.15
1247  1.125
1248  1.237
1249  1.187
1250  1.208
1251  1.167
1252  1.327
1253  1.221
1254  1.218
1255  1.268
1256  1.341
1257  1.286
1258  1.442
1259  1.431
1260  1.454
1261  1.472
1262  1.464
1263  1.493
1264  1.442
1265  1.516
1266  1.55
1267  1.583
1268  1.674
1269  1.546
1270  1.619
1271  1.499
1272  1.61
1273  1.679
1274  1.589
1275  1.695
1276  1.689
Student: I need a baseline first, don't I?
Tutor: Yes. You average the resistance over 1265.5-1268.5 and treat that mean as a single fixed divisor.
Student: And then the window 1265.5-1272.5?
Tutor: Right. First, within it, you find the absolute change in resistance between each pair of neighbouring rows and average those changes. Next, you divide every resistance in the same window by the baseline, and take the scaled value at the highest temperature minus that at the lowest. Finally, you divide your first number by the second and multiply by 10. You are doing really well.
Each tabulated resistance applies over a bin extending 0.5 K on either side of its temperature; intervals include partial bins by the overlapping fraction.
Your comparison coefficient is 25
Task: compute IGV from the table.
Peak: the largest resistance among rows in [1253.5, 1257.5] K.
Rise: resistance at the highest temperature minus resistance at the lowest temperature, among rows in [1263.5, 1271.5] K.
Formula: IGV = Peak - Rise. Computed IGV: 1.28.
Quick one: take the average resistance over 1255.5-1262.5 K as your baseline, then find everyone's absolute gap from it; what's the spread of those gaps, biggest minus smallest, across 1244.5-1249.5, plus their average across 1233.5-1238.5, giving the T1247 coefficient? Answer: 0.24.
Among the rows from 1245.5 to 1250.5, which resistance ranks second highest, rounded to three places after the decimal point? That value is 1.208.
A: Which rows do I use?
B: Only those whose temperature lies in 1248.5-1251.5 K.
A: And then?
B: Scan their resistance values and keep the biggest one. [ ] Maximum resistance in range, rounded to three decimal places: 1.208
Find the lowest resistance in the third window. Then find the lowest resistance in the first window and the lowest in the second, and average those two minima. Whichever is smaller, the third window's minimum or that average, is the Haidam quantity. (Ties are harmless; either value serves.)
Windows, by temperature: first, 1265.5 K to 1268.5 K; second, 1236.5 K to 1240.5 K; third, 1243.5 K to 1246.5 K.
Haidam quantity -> 1.132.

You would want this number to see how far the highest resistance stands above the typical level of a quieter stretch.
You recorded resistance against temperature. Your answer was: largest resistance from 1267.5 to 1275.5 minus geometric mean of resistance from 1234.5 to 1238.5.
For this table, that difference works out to 0.42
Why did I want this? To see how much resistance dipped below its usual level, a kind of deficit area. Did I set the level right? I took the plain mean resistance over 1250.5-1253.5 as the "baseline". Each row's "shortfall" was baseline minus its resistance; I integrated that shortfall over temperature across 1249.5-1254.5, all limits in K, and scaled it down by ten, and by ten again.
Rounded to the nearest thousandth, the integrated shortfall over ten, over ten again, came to 0.001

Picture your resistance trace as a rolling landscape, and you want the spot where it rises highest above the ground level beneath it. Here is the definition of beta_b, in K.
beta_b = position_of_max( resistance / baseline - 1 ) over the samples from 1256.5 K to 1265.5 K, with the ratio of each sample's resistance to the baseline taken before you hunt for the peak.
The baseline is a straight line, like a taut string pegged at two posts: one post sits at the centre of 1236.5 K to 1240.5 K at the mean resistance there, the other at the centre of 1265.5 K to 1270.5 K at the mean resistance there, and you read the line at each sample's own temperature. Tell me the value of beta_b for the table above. 1258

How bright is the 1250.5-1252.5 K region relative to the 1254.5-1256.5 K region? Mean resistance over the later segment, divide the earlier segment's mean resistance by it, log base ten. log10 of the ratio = -0.02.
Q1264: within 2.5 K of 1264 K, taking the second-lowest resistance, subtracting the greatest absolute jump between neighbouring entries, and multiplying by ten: 13.9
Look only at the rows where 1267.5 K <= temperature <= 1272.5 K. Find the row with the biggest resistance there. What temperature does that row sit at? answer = 1268 K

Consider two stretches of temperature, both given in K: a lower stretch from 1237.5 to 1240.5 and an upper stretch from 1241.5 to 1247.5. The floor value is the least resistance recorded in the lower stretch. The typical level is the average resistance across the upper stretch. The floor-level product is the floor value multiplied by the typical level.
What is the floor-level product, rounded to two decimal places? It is 1.39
